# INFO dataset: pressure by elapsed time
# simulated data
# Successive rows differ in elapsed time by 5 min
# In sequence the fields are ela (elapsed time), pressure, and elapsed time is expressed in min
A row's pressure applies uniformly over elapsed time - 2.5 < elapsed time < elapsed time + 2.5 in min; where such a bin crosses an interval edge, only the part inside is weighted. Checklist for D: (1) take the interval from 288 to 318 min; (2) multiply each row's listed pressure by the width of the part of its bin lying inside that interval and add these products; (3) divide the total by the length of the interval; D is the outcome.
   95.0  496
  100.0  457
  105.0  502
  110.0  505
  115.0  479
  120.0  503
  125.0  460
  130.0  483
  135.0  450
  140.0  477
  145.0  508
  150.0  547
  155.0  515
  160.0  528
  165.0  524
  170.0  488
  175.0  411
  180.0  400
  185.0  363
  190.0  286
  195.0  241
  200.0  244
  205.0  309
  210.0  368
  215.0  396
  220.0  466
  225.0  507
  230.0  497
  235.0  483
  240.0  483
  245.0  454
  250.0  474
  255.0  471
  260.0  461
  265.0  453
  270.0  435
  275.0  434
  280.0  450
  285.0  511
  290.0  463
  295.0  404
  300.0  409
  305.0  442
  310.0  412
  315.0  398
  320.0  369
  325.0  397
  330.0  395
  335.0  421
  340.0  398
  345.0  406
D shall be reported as 420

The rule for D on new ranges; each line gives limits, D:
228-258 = 476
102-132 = 488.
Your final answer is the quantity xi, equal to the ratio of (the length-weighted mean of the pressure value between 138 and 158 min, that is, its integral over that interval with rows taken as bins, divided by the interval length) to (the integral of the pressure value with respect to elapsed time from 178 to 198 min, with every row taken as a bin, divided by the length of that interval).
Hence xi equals 1.61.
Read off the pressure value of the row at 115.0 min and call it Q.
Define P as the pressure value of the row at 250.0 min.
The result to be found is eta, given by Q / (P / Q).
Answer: 484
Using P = 474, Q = 479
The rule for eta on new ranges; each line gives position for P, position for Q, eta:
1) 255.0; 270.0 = 402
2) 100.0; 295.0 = 357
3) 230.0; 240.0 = 469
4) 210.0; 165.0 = 746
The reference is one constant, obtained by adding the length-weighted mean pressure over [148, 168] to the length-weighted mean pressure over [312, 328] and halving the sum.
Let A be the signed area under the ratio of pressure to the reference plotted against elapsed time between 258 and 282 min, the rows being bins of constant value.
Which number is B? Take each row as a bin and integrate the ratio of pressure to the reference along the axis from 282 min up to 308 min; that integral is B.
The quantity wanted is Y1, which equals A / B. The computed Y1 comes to 0.93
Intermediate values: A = 23.4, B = 25.3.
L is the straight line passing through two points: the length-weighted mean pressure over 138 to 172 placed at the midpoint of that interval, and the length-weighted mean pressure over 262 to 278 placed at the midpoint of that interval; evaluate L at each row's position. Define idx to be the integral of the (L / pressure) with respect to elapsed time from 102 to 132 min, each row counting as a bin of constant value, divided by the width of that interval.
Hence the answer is 1.10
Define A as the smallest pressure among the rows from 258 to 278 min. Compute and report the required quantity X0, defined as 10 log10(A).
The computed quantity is 26.4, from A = 434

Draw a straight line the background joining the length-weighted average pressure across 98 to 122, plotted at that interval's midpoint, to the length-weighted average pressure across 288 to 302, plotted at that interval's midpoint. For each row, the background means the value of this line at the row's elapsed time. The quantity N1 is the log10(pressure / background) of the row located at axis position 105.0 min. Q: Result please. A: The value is 0.009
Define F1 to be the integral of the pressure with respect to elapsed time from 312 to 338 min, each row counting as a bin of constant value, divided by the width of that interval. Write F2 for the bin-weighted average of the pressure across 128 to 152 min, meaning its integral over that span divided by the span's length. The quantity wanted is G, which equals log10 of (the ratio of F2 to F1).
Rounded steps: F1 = 396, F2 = 492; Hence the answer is 0.09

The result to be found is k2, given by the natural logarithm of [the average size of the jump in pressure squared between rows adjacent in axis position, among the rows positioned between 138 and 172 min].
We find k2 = 10.19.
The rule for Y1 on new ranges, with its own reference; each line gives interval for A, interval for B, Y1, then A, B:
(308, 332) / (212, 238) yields 0.78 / 20.6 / 26.6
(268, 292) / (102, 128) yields 0.87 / 24.1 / 27.8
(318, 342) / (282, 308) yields 0.82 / 20.8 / 25.3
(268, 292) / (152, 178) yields 0.86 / 24.1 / 28.0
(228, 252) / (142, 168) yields 0.84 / 25.0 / 29.7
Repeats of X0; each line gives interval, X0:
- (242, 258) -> 26.6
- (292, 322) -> 25.7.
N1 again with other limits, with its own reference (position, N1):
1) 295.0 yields -0.022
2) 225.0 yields 0.053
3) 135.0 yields -0.029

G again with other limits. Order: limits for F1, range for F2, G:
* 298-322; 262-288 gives 0.05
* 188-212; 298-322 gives 0.15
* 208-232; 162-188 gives -0.01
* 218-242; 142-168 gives 0.03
